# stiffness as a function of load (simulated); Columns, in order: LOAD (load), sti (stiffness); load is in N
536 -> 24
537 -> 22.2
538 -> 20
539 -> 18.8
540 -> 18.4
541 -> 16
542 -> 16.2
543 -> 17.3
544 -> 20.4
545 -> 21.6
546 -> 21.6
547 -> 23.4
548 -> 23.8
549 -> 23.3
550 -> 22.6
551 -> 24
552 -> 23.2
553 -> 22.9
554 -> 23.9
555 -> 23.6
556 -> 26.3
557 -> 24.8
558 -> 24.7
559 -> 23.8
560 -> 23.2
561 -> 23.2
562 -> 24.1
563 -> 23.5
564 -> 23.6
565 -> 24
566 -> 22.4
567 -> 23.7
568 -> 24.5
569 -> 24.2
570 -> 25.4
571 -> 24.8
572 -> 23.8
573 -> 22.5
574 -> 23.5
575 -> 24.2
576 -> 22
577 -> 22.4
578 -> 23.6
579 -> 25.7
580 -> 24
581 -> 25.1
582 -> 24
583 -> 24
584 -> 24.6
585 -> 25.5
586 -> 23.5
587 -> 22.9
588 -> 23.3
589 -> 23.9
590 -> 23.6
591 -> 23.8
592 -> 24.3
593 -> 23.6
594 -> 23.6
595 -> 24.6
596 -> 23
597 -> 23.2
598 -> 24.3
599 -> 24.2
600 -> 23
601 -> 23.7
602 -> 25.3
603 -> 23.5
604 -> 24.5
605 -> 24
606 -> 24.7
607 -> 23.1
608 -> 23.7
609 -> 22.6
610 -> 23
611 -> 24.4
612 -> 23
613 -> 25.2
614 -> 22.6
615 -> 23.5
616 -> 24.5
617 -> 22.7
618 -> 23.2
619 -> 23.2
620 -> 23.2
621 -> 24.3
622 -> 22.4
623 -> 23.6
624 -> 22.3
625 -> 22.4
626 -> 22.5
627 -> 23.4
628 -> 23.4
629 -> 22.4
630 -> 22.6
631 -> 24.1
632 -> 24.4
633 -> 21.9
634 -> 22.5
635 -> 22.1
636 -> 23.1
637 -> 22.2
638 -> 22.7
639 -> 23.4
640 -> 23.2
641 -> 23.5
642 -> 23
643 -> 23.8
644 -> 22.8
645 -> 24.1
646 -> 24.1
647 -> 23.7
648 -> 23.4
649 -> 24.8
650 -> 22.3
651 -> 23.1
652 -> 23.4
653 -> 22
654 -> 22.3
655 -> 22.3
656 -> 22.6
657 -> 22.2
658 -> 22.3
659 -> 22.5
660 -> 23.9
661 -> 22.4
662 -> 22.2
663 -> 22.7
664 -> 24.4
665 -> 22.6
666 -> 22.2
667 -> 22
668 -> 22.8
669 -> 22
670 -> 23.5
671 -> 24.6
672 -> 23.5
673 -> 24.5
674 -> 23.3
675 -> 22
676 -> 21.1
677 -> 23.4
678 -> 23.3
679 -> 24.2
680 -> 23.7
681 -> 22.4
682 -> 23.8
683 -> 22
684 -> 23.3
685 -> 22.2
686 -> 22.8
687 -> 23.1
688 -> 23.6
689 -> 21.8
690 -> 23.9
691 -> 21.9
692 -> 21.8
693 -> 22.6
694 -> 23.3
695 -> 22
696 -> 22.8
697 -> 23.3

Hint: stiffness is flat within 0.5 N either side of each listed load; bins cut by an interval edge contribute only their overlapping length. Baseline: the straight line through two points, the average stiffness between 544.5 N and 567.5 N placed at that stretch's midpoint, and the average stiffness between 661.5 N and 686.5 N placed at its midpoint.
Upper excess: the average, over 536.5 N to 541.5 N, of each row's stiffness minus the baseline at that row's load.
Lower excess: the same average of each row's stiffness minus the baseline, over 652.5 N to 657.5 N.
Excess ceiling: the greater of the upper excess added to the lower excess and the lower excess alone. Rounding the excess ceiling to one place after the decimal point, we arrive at -0.8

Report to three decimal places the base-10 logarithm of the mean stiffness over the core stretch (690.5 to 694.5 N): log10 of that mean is 1.350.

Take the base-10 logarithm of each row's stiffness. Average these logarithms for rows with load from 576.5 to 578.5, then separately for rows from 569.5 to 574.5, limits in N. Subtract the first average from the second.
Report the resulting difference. 0.018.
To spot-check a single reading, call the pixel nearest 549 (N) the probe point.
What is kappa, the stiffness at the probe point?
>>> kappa 23.3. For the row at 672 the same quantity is 23.5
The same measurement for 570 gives 25.4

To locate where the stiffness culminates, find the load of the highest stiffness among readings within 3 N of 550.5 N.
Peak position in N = 551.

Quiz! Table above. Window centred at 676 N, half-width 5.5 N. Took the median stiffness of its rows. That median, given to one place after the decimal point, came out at 23.4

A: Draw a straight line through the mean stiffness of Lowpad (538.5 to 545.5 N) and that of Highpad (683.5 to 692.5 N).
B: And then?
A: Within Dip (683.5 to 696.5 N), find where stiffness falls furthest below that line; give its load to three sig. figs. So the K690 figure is 692 N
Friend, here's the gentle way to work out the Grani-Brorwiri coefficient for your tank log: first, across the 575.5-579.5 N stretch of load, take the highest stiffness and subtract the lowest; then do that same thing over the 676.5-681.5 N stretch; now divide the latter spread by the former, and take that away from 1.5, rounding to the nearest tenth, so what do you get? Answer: 1.0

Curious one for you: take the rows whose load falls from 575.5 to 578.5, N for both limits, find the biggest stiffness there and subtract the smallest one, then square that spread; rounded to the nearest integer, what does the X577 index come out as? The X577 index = 3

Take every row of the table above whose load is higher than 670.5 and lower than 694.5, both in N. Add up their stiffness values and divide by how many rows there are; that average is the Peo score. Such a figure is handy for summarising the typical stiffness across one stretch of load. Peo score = 23.0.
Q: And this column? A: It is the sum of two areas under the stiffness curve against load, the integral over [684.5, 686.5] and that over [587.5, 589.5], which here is 92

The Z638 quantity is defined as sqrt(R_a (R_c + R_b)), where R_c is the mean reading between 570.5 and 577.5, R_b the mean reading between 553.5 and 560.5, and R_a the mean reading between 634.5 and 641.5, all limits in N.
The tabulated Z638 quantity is 33.0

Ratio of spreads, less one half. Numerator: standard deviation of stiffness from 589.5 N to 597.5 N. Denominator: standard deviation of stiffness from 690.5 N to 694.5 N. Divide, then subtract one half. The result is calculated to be 0.3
